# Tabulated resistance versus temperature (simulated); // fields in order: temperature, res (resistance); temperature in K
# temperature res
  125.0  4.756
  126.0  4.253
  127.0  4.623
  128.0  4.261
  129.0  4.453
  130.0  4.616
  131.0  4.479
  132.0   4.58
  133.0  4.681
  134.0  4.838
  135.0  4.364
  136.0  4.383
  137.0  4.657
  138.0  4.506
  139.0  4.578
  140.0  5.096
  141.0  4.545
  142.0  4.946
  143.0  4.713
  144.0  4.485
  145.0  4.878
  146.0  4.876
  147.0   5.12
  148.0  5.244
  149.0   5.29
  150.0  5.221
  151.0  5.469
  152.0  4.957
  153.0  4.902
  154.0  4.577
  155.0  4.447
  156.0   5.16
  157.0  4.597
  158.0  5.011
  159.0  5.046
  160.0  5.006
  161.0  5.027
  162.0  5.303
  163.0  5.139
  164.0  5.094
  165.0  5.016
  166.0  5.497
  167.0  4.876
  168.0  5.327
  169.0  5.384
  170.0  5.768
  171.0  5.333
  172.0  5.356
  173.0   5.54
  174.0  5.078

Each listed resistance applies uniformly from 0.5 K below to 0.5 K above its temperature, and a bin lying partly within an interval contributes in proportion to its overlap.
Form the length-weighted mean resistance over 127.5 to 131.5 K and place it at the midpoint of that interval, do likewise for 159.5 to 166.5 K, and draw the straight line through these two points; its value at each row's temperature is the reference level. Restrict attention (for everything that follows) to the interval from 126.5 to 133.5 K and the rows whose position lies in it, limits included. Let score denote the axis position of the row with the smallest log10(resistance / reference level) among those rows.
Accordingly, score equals 128.0 K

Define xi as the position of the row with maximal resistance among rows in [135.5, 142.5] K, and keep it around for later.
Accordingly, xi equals 140.0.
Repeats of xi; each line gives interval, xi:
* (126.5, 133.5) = 133.0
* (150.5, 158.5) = 151.0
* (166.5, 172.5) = 170.0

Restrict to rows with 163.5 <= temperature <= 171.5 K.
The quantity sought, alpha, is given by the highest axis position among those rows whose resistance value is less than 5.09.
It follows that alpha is 167.0 K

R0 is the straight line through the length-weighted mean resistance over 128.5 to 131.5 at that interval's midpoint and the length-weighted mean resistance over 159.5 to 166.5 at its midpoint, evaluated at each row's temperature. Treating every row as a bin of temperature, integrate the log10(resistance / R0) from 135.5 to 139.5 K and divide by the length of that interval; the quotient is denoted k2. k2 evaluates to -0.012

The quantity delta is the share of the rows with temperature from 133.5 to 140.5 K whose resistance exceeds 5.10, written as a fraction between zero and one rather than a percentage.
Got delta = 0.0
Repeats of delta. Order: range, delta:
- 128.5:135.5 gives 0.0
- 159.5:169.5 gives 0.5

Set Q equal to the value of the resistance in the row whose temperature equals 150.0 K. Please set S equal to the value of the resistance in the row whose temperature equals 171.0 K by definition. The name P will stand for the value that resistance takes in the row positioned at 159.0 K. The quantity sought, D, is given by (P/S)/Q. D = 0.181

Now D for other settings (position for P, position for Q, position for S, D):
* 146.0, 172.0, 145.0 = 0.187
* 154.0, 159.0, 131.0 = 0.203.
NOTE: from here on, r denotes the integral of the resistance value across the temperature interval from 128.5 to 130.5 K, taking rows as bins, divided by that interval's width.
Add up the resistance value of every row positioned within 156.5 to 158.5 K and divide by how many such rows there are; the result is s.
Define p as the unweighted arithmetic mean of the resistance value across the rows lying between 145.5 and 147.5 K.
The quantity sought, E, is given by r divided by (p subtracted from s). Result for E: -23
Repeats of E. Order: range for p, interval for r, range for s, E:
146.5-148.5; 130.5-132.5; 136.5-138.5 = -8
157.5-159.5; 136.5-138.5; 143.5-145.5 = -13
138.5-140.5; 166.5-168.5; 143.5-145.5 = -33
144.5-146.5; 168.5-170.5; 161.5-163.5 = 16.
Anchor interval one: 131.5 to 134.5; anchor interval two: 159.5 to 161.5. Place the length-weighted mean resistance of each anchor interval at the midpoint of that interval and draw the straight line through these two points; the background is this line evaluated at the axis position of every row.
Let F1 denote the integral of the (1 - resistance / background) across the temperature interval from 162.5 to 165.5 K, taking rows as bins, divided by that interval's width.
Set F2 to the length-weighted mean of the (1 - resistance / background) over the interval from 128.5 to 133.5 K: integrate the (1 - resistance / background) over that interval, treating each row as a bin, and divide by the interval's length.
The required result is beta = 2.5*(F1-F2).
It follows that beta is -0.07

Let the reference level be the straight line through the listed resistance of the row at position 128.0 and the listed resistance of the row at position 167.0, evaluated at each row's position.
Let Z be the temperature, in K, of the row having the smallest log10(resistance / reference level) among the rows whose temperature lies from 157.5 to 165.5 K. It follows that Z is 165.0 K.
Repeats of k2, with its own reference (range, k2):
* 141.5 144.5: -0.005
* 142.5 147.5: 0.000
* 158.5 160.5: -0.005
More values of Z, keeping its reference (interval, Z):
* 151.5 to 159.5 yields 155.0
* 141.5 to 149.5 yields 144.0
